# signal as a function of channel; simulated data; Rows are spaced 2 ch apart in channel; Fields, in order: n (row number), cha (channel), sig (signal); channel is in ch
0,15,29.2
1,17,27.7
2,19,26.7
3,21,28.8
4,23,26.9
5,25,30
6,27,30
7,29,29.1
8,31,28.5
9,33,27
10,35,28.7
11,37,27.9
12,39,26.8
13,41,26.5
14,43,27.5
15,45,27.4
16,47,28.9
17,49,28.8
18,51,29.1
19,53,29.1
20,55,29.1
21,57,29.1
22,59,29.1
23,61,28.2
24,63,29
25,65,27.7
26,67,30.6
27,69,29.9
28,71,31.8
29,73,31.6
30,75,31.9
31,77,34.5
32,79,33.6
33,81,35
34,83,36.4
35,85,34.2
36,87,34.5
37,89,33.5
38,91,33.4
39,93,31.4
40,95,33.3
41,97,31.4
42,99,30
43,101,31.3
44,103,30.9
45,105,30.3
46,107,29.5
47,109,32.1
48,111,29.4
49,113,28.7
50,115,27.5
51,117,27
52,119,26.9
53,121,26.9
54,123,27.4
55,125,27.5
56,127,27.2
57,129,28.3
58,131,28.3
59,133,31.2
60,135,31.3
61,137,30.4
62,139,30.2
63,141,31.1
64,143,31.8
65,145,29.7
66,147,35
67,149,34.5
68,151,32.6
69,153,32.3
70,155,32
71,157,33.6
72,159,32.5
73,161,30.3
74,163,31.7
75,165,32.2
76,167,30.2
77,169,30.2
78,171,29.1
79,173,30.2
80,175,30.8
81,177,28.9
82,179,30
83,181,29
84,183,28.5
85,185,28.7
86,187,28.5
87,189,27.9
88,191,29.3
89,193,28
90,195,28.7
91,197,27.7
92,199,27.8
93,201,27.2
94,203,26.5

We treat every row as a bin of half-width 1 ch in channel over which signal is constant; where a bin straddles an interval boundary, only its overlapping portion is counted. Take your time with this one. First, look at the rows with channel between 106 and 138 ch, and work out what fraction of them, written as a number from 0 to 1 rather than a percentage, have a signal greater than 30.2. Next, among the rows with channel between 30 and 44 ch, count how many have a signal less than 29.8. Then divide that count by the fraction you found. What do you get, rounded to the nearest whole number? 28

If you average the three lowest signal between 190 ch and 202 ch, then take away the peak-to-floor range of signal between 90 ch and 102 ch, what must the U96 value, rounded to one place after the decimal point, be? 24.2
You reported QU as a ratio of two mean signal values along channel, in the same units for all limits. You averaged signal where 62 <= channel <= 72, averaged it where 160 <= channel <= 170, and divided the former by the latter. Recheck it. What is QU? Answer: 0.96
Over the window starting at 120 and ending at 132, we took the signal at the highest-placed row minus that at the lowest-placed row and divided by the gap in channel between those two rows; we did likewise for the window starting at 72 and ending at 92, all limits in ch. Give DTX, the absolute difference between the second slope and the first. 0.040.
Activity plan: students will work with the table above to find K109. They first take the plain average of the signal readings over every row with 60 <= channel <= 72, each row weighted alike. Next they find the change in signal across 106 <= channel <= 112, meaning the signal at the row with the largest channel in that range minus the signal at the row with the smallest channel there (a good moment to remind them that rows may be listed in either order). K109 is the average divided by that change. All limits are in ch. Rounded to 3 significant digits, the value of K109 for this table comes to -295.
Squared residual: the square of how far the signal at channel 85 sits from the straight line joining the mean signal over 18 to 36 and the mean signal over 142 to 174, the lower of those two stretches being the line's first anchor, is 19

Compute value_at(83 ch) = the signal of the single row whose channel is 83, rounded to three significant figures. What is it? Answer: 36.4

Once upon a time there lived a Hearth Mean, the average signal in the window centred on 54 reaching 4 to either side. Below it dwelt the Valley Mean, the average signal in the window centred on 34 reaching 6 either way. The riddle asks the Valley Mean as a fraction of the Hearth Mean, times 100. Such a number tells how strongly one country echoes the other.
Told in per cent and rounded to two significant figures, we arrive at 96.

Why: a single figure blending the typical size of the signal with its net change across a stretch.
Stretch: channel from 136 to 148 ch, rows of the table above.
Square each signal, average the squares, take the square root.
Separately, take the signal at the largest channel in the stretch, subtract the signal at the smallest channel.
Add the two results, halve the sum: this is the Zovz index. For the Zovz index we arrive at 18.0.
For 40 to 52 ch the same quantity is 15.3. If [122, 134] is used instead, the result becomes 16.1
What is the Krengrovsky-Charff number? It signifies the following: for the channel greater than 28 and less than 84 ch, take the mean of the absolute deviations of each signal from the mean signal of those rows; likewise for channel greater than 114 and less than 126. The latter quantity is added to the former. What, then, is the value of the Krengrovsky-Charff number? 2.24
